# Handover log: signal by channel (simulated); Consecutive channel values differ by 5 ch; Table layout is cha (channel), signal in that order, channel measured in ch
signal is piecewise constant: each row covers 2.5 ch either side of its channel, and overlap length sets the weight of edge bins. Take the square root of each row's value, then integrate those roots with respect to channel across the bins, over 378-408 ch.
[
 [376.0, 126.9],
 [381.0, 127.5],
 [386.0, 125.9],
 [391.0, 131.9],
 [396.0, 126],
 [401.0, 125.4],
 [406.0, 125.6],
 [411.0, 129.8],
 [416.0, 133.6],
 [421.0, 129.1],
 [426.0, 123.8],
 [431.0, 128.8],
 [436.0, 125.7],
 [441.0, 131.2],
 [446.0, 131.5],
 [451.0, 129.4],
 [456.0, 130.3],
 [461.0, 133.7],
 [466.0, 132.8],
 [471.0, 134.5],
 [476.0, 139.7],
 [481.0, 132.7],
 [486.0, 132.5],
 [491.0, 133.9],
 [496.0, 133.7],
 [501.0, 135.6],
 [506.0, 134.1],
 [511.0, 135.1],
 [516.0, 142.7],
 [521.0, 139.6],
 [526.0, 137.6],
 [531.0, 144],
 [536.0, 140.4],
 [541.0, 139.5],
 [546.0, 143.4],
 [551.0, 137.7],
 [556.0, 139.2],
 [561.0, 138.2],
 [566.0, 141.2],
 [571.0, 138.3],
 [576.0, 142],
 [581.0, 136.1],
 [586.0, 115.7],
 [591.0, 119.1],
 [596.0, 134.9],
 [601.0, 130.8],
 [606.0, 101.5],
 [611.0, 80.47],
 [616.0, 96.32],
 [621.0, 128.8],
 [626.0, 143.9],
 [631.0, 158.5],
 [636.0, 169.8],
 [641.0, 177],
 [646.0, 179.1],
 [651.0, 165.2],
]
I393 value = 338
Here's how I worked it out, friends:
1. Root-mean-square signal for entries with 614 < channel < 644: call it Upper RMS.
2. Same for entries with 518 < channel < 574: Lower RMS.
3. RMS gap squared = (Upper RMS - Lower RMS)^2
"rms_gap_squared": 69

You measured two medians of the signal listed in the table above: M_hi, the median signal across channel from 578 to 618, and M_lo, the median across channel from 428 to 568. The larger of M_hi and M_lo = 135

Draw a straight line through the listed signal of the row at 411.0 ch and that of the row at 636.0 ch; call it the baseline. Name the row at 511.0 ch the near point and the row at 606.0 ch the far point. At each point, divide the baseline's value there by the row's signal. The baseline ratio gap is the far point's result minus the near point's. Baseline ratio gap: 0.53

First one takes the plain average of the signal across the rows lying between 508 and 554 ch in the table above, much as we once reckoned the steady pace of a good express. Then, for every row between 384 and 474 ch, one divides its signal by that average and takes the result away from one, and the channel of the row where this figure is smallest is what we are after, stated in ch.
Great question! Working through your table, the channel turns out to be 471.0 ch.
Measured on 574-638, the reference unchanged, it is 636.0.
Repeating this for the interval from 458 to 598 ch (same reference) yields 531.0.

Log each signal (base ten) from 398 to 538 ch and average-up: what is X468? 2.12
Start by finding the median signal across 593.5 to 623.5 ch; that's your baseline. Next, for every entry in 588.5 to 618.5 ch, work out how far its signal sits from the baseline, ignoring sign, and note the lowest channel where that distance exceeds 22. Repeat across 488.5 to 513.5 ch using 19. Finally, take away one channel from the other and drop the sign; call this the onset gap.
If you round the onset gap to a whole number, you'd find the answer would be 110 ch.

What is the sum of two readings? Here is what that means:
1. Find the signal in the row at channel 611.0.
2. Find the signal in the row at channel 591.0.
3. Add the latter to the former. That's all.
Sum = 200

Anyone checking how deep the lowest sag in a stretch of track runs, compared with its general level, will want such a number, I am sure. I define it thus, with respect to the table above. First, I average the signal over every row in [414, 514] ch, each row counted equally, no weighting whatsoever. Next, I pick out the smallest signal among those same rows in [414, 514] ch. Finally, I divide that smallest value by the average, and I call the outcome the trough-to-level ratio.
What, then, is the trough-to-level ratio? 0.937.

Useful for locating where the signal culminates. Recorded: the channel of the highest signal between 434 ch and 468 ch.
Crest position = 461.0 ch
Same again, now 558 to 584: 576.0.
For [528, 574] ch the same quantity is 531.0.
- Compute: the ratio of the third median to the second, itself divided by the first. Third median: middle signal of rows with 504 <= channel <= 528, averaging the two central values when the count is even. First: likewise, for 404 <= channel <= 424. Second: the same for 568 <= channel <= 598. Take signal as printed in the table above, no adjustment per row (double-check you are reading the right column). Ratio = 0.0078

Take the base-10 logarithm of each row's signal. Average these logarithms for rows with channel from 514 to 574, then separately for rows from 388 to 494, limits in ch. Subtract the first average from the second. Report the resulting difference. -0.031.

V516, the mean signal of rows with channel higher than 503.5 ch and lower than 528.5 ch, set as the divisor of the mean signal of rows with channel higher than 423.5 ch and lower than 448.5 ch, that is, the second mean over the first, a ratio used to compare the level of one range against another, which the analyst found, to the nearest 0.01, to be 0.93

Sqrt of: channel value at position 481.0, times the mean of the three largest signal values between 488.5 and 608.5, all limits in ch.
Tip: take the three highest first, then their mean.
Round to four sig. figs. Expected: 137.9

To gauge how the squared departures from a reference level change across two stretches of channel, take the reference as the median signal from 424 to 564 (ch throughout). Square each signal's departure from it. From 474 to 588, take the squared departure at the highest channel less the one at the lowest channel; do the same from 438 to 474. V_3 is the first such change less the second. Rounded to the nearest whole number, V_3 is 326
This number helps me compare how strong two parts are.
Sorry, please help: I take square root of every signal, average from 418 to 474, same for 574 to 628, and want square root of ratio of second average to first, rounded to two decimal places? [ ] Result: 0.98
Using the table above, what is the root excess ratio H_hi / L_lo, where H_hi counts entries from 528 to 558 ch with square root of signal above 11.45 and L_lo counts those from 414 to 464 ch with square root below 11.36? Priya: 2.0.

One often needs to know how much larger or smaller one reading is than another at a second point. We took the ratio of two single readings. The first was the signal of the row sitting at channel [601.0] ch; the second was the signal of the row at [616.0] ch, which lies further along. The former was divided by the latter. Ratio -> 1.36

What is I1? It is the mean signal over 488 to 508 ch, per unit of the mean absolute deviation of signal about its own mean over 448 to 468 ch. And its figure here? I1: 79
